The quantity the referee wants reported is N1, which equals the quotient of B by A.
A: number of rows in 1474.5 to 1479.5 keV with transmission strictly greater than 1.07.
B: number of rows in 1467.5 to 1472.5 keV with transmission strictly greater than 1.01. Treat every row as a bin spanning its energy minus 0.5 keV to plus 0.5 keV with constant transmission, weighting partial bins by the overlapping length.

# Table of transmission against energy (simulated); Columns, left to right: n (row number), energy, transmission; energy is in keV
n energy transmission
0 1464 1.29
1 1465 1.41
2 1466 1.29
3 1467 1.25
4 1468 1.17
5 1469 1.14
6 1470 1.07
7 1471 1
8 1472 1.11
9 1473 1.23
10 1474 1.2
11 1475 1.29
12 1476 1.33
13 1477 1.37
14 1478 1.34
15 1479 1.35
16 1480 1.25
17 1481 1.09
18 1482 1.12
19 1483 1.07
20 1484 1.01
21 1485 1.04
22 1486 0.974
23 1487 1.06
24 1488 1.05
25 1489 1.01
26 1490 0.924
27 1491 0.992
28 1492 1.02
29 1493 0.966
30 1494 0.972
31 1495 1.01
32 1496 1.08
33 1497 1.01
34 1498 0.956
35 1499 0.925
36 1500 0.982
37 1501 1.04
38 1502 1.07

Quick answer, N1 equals 0.8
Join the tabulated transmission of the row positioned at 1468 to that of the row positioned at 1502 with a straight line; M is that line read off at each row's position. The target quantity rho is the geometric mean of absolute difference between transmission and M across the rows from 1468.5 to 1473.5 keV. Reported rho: 0.07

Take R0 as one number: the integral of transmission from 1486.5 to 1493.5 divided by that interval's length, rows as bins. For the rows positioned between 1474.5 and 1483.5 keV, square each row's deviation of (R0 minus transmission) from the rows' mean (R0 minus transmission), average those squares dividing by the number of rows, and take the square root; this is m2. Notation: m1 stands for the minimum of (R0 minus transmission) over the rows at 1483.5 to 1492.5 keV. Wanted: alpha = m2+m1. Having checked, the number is 0.06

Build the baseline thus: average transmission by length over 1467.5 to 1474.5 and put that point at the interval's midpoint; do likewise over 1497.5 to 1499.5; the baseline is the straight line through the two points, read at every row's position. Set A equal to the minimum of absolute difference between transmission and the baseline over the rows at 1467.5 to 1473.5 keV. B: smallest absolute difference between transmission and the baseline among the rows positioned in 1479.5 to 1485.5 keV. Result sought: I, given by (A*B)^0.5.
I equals 0.0055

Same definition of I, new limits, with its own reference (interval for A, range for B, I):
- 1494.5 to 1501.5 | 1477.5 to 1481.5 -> 0.0184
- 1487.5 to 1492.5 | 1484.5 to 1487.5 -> 0.0018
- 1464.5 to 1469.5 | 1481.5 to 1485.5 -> 0.0055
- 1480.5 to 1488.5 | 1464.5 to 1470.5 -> 0.0055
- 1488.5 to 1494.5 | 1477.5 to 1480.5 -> 0.0068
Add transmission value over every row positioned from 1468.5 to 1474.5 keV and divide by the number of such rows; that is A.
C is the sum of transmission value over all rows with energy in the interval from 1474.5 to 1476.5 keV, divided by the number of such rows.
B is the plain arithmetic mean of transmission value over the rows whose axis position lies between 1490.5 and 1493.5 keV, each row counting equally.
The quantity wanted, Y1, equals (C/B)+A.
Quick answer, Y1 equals 2.44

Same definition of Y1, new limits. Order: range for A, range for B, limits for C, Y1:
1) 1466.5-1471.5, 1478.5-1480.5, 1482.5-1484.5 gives 1.93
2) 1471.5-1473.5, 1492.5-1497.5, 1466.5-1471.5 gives 2.29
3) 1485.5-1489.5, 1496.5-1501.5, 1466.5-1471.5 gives 2.17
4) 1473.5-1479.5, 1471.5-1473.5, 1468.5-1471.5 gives 2.23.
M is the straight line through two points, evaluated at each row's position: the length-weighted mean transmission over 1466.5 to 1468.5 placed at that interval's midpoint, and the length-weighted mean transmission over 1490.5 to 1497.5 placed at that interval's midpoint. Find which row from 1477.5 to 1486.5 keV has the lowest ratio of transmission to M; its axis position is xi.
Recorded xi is 1486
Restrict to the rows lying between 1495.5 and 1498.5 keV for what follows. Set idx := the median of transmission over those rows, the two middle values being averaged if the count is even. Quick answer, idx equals 1.01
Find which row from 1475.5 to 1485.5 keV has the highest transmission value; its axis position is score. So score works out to 1477 keV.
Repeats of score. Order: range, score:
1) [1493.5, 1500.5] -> 1496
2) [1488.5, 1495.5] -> 1492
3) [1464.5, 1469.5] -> 1465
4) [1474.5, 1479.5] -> 1477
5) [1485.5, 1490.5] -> 1487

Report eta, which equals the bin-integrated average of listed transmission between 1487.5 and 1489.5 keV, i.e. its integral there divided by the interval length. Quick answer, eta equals 1.03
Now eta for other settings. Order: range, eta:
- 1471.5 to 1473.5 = 1.17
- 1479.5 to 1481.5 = 1.17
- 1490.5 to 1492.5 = 1.01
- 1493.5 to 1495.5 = 0.99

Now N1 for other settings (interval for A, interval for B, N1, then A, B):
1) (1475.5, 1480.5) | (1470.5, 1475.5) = 0.8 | 5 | 4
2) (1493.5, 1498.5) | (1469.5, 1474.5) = 4.0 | 1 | 4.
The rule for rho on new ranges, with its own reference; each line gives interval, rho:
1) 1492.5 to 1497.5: 0.06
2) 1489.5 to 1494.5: 0.12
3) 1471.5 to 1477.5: 0.10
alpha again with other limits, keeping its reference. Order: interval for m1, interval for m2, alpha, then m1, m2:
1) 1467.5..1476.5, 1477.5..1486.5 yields -0.19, -0.33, 0.133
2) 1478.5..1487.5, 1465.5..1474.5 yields -0.26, -0.35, 0.087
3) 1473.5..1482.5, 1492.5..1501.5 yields -0.32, -0.37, 0.044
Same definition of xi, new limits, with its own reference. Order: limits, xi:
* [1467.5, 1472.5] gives 1471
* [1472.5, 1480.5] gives 1474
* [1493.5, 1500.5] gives 1499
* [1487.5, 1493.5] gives 1490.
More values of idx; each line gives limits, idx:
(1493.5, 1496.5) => 1.01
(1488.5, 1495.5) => 0.99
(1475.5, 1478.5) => 1.34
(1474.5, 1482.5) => 1.31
